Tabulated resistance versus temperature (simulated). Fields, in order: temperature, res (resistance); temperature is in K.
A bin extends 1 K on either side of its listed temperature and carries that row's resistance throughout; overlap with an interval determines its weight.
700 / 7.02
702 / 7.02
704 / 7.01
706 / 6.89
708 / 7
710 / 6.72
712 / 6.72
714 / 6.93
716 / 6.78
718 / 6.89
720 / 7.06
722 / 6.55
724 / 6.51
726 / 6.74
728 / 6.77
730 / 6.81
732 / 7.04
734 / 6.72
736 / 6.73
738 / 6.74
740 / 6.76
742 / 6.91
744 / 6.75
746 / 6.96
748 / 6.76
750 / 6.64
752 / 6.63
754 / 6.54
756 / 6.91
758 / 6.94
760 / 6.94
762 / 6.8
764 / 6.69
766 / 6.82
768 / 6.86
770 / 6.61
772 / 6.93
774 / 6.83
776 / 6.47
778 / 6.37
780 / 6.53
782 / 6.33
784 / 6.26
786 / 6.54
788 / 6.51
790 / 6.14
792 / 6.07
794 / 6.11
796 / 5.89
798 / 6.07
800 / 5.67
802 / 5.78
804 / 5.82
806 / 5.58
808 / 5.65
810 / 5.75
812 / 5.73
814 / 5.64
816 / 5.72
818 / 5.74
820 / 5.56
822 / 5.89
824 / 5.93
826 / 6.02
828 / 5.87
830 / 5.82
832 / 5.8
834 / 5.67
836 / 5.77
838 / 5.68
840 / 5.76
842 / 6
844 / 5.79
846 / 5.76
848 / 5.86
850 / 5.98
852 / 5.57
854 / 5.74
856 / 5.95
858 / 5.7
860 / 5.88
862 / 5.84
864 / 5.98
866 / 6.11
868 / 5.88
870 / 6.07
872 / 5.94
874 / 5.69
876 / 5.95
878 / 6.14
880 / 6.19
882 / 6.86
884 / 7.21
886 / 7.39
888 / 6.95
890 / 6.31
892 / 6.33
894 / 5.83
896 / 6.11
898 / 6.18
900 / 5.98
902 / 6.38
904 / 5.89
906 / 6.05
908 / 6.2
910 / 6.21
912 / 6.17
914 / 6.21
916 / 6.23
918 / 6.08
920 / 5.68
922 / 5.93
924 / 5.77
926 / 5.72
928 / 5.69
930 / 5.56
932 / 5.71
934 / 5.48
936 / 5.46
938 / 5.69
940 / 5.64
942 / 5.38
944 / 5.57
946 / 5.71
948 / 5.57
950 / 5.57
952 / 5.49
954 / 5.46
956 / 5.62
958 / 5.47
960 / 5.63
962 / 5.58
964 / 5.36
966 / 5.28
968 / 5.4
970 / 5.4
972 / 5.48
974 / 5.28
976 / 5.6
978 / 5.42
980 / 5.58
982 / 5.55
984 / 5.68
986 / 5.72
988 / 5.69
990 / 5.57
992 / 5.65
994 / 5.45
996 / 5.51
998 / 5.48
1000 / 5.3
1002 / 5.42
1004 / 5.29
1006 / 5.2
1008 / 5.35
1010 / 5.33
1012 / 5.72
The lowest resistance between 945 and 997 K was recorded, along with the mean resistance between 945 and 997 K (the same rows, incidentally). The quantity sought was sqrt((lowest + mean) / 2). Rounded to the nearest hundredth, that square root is 2.32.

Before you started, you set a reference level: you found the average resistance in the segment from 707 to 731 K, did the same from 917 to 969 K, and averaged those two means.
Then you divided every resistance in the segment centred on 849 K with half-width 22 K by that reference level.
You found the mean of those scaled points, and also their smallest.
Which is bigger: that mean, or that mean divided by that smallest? 1.05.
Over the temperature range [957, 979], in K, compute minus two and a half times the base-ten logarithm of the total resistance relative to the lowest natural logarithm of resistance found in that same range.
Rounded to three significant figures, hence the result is -3.89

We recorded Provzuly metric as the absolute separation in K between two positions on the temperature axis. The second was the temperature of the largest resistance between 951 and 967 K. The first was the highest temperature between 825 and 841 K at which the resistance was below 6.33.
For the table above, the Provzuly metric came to 120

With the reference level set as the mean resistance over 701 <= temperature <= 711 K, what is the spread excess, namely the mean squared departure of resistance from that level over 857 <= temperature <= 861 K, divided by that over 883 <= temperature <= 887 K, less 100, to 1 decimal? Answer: -91.1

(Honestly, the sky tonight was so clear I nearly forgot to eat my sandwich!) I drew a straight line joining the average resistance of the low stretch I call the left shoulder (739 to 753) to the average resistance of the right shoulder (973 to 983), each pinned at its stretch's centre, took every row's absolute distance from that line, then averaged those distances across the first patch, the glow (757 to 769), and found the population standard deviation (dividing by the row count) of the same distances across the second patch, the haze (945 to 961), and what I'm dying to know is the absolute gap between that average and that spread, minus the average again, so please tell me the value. -0.05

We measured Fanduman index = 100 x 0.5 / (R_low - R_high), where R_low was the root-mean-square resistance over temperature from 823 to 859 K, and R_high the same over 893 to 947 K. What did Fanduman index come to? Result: -821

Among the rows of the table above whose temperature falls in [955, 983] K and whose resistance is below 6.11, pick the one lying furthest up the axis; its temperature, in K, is 982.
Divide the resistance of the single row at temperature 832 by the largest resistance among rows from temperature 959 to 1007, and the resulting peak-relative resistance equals 1.01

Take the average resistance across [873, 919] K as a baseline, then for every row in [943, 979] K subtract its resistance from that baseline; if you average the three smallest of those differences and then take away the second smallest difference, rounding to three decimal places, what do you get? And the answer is -0.023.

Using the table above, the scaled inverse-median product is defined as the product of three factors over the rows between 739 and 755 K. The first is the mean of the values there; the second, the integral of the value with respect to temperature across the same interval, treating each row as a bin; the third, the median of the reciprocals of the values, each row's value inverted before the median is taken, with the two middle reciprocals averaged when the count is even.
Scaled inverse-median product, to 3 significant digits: 108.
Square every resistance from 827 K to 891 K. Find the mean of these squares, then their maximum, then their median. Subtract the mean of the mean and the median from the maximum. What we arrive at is 19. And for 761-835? 11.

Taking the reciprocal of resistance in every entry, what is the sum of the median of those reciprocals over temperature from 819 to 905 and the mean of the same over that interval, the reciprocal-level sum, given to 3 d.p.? 0.335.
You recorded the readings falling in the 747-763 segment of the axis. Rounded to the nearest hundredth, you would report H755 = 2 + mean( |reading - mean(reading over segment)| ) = 2.13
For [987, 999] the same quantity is 2.08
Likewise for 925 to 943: 2.11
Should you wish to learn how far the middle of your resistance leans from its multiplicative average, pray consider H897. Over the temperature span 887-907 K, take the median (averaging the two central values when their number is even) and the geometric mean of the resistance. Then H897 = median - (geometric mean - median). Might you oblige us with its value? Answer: 6.10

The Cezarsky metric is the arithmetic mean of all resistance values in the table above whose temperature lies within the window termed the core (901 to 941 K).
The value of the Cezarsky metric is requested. 5.9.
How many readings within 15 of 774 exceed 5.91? 15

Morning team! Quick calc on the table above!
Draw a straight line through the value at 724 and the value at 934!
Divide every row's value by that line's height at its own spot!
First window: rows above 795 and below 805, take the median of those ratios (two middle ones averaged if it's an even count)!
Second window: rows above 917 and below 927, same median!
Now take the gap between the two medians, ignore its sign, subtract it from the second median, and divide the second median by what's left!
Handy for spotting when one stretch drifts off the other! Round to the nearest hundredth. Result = 1.10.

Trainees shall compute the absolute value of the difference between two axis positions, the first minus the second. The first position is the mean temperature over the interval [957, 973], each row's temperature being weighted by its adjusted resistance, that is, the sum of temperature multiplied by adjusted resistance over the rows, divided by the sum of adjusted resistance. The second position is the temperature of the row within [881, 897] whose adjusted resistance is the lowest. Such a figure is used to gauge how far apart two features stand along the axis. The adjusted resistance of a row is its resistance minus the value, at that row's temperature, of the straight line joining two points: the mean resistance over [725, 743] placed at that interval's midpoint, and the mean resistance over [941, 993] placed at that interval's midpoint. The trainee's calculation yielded 72.1 K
